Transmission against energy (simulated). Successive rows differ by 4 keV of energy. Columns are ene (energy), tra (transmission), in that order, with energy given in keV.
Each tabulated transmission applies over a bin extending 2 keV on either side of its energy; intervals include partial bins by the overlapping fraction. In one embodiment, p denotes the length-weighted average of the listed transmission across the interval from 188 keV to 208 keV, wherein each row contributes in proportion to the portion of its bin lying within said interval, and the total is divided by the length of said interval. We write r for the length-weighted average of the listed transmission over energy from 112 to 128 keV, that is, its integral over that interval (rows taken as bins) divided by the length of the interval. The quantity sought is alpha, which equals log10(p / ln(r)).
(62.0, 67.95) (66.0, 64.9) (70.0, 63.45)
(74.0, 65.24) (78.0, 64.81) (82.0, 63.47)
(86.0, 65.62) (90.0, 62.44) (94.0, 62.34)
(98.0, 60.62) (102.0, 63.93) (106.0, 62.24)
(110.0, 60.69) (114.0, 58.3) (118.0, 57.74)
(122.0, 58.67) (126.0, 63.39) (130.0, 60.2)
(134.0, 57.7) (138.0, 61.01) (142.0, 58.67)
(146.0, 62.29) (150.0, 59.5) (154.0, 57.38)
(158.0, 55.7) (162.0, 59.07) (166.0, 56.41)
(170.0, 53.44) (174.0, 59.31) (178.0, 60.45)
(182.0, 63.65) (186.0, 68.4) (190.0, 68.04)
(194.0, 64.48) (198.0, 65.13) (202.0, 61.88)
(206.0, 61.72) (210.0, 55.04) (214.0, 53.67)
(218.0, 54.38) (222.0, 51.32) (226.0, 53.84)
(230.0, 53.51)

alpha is 1.197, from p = 64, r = 60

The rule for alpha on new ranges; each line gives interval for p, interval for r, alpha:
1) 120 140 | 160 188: 1.167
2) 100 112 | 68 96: 1.176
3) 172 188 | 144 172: 1.191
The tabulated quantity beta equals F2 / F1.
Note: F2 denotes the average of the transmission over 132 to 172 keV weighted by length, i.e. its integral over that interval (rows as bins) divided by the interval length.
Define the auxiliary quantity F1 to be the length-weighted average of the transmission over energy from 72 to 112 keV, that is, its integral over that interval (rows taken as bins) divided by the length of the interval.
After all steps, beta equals 0.92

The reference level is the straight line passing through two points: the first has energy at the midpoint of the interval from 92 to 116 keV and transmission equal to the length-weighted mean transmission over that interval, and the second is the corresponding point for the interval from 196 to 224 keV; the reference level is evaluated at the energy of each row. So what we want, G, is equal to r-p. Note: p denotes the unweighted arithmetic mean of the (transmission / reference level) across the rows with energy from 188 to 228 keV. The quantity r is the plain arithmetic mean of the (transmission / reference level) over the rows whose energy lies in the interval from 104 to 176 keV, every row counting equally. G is -0.04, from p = 1.022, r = 0.98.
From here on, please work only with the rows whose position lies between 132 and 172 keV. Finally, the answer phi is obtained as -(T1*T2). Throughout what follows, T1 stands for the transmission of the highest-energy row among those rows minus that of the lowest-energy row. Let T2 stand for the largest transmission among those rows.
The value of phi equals 265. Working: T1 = -4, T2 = 62.29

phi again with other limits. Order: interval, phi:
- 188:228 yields 966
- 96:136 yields 187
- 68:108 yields 79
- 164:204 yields -374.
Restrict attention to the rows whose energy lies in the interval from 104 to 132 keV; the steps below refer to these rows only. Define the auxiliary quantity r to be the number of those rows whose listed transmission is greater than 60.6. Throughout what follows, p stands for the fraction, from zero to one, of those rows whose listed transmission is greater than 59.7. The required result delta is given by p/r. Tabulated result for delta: 0.190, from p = 0.6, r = 3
